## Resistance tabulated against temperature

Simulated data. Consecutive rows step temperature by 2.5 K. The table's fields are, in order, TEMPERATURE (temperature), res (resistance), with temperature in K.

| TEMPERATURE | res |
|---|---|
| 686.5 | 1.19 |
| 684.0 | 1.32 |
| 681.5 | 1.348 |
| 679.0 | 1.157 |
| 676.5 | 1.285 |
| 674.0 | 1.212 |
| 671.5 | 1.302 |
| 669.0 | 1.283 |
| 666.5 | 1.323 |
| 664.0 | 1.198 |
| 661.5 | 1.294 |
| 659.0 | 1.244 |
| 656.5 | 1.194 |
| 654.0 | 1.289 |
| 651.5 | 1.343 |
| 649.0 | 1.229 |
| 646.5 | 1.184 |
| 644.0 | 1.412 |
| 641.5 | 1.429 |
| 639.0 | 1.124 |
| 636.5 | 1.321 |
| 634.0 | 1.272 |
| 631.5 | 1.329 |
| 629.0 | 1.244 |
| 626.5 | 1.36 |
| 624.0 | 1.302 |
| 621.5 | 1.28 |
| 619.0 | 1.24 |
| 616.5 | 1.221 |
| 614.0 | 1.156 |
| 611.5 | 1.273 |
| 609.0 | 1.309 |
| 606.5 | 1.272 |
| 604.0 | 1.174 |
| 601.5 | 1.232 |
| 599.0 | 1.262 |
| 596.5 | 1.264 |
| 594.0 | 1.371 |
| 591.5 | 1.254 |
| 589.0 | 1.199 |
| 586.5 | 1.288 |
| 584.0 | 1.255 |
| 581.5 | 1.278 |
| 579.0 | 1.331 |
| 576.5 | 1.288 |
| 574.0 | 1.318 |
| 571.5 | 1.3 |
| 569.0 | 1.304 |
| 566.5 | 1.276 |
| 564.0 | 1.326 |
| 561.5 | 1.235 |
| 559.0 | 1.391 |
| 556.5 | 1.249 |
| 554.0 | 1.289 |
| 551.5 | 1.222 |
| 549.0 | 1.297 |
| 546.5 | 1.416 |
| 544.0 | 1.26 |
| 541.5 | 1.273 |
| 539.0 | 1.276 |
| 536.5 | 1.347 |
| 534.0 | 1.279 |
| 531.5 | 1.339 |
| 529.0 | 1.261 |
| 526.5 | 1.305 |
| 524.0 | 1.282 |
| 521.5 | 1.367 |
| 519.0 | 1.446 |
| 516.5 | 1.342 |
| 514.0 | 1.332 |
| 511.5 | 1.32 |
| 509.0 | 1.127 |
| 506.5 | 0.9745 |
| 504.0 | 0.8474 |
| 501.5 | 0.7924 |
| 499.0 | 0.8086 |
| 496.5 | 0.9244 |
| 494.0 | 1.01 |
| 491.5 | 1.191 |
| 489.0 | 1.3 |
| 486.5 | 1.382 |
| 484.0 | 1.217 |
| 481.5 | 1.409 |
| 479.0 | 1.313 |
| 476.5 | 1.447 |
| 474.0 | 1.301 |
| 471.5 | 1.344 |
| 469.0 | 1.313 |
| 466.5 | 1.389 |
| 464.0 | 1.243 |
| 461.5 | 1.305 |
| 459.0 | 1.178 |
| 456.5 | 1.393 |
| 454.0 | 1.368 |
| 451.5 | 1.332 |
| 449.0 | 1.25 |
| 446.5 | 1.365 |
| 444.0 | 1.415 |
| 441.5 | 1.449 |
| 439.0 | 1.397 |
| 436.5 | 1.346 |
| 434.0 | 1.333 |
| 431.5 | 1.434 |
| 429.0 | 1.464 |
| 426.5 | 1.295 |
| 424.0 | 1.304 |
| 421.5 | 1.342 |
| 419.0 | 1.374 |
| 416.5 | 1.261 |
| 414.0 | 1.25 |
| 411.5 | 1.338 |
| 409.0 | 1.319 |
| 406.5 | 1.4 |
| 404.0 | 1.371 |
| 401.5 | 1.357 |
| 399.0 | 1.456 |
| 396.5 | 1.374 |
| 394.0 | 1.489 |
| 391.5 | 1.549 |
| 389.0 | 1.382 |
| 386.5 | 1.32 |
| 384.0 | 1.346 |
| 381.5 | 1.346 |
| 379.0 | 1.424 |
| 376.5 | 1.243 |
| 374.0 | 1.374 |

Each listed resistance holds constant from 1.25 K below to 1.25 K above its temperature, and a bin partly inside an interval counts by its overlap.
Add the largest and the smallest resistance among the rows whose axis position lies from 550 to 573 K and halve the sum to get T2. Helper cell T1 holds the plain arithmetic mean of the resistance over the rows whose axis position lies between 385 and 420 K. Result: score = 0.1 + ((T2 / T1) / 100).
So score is 0.1095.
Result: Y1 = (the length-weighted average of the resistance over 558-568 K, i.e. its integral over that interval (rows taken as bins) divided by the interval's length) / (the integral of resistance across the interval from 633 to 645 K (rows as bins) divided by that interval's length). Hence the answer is 1.00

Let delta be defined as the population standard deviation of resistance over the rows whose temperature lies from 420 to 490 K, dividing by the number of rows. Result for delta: 0.070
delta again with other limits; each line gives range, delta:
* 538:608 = 0.052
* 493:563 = 0.183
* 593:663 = 0.072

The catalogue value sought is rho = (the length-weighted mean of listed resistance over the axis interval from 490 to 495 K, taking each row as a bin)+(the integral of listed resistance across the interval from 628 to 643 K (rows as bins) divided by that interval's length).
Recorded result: 2.40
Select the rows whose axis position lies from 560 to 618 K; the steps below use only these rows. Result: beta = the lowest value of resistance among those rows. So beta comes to 1.156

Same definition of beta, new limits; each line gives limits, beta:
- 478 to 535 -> 0.7924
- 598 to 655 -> 1.124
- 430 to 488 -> 1.178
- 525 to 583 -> 1.222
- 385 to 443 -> 1.25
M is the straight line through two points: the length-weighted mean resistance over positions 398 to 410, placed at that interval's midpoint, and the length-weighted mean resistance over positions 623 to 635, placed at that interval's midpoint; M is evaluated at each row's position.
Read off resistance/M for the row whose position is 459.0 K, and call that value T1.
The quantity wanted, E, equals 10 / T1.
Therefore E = 11.6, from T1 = 0.87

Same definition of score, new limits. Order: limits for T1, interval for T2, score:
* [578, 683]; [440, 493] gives 0.1103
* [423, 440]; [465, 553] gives 0.1082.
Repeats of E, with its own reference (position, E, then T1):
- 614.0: 11.3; 0.88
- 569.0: 10.1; 0.99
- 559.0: 9.5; 1.05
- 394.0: 9.3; 1.08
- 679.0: 11.1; 0.90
